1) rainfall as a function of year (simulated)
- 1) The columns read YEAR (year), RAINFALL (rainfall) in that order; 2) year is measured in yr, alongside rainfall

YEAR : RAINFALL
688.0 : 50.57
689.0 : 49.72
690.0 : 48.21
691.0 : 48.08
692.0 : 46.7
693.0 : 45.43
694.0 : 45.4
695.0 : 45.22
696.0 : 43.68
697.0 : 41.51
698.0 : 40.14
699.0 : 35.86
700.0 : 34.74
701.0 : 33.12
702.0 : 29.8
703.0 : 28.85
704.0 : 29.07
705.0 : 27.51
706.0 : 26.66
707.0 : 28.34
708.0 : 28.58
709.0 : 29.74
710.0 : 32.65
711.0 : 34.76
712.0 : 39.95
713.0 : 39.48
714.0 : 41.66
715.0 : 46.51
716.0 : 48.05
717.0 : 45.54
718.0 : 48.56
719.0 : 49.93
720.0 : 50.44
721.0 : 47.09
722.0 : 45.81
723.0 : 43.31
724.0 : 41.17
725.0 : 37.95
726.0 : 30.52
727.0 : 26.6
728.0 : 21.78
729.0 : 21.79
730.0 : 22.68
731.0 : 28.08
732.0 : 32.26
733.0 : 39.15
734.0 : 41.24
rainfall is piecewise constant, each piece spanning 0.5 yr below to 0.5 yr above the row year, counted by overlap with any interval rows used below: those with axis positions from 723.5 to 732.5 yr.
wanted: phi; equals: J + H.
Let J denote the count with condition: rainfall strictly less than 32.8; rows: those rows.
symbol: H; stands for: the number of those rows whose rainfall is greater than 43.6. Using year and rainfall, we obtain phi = 7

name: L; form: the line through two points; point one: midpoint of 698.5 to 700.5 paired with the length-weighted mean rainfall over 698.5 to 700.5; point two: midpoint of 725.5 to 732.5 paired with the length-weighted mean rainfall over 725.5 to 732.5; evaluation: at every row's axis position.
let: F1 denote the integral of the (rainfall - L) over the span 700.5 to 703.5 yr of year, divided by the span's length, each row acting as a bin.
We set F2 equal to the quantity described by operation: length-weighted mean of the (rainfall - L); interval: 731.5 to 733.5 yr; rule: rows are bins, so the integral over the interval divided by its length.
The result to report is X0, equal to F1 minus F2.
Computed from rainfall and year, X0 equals -14.5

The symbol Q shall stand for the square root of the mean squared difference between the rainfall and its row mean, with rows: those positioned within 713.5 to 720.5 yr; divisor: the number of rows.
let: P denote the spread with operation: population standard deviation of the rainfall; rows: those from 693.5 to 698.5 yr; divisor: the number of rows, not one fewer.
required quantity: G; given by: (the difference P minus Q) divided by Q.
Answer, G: -0.26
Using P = 2.1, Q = 2.8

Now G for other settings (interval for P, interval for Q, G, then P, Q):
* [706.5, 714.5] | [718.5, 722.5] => 1.62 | 5.1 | 1.9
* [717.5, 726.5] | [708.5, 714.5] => 0.42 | 6.1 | 4.3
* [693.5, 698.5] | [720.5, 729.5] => -0.78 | 2.1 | 9.5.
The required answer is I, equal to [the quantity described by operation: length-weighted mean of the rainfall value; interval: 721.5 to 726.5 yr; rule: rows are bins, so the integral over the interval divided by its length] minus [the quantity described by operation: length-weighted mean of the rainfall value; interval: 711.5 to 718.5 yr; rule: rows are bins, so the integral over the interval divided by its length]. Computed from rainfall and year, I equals -4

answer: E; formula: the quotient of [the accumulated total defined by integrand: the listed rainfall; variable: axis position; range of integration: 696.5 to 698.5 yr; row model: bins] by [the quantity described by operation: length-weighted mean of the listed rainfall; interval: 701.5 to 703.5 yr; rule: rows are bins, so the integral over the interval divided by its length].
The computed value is 2.78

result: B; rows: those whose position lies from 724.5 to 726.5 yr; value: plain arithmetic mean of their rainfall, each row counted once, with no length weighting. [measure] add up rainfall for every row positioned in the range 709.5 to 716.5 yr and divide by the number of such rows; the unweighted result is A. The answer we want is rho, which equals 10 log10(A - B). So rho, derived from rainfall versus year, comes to 7.9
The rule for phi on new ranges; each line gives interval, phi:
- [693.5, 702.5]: 4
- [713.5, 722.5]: 8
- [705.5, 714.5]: 5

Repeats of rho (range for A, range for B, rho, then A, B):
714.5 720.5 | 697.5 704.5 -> 11.8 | 48.2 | 33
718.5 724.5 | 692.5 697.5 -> 3.1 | 46.3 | 44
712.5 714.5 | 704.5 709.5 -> 10.9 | 40.6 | 28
